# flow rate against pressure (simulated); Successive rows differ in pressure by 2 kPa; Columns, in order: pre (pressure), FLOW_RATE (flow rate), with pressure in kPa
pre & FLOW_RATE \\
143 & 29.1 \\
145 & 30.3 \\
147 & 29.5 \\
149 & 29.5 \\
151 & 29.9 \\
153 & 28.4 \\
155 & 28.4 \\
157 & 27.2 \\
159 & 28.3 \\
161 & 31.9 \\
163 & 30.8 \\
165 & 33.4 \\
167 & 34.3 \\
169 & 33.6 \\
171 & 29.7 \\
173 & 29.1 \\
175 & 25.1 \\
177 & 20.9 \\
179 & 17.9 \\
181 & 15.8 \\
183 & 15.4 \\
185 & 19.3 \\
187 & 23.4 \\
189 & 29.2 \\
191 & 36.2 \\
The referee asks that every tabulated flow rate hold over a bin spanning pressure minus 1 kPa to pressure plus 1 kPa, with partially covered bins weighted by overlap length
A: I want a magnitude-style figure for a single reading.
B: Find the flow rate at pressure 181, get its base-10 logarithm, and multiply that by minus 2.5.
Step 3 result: -3.00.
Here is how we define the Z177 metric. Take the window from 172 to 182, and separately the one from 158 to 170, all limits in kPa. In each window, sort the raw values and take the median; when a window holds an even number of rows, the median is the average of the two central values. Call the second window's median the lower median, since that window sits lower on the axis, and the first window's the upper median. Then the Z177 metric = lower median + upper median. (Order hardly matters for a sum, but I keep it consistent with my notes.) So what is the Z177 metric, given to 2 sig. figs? 54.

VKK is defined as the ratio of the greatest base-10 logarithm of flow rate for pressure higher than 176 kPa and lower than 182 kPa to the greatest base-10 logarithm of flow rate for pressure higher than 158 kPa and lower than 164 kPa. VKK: 0.88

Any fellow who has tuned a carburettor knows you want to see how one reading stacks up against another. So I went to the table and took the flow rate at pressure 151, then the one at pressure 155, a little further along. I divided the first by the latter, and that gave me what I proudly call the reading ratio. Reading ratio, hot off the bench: 1.05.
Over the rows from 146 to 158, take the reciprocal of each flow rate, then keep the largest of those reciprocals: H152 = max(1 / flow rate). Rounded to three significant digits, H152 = 0.0368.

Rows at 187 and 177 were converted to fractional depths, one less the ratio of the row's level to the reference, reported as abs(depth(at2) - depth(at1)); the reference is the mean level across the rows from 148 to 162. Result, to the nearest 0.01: 0.09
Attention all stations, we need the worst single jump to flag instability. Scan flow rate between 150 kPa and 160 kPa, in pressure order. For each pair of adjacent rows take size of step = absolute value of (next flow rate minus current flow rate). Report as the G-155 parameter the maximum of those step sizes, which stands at 1.5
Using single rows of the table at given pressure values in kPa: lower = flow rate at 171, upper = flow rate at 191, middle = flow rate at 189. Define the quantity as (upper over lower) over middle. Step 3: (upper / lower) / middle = 0.042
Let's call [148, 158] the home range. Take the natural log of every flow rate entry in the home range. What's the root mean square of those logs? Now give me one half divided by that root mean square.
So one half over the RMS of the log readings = 0.149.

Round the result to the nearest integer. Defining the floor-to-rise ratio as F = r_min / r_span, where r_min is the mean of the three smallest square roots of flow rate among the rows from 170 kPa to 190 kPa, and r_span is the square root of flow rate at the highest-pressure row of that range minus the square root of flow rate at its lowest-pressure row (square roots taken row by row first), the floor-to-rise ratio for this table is -88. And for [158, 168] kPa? 10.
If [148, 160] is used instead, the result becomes -47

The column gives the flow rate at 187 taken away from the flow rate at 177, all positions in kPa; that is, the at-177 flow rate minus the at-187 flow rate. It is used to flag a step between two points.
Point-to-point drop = -2.5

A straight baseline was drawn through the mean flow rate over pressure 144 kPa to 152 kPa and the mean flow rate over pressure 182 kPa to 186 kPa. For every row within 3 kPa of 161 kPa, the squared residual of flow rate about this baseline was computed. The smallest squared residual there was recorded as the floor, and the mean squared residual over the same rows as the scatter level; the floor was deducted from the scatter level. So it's 24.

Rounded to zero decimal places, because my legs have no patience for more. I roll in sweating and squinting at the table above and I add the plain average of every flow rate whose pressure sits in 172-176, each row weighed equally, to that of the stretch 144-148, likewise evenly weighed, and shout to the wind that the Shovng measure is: 57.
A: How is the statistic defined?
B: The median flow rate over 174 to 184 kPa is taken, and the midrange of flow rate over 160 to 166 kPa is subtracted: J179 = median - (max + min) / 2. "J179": -14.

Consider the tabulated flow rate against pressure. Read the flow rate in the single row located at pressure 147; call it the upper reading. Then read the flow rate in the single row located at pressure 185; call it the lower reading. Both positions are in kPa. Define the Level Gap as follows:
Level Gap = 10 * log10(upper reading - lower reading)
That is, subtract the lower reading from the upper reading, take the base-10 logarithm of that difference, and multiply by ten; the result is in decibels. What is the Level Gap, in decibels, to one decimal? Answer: 10.1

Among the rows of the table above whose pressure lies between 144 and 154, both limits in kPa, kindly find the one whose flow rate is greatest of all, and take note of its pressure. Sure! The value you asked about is 145 kPa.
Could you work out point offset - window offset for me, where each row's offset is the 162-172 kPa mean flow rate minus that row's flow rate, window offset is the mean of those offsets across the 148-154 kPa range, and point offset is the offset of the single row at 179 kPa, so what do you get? 11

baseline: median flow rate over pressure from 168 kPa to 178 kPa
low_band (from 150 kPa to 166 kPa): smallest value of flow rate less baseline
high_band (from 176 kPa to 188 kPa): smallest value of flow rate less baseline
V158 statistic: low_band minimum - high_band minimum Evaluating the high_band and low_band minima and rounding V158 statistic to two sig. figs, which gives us 12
